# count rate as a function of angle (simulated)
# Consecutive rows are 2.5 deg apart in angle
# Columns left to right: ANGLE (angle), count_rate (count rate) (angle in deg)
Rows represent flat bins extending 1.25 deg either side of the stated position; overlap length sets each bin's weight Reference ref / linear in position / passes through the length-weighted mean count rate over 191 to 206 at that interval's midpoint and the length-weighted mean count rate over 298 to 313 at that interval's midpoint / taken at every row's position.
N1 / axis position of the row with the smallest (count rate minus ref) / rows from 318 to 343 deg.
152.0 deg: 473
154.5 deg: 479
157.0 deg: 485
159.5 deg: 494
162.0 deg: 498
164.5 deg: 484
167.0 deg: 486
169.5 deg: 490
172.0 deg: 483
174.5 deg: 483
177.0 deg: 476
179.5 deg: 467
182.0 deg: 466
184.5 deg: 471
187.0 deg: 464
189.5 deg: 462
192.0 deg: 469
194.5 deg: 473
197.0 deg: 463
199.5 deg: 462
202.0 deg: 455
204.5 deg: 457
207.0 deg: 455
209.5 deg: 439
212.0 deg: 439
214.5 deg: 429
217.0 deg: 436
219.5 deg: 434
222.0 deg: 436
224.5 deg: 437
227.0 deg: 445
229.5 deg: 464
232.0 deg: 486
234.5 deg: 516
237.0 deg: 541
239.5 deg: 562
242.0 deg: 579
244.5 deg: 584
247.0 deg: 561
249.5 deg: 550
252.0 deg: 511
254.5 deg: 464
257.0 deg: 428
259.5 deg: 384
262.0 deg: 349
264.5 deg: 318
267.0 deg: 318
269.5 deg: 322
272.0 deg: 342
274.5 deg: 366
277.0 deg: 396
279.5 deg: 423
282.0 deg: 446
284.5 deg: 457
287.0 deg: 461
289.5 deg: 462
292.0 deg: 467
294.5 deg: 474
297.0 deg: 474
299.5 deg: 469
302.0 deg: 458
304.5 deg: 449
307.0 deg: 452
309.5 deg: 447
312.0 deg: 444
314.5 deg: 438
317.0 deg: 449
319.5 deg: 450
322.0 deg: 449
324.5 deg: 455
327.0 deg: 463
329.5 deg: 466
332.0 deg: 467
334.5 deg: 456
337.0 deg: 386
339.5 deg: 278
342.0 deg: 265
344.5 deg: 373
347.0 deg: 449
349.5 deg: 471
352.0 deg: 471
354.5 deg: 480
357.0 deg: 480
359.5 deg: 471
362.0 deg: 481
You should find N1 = 342.0 deg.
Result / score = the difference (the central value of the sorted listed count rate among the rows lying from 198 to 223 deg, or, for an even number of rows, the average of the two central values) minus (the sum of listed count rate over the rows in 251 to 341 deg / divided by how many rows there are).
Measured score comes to 13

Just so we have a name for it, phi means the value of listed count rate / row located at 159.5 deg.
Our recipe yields 494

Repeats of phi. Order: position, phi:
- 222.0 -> 436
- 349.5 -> 471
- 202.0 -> 455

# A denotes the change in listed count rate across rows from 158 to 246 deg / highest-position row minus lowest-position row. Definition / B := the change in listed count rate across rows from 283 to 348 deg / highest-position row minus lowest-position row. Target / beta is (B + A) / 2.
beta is 41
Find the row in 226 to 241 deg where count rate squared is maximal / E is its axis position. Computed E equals 239.5 deg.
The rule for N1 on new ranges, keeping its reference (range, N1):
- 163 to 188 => 187.0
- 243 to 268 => 264.5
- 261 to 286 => 264.5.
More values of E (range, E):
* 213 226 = 224.5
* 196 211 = 197.0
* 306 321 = 307.0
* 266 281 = 279.5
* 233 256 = 244.5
